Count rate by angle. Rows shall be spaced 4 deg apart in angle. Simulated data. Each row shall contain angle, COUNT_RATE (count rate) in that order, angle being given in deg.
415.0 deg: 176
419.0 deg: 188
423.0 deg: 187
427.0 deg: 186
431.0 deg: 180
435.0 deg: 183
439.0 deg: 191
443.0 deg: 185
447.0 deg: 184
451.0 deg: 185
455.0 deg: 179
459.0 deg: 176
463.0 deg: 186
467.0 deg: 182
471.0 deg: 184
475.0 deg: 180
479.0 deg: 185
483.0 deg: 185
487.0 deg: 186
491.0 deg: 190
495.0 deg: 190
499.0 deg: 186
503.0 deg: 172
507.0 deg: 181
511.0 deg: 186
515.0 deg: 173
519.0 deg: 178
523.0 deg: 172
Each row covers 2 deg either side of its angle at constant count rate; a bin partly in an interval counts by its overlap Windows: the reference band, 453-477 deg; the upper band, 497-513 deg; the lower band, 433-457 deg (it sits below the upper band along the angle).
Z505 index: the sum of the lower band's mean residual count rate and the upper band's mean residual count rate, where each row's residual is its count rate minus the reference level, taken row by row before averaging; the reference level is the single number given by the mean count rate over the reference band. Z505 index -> 3.4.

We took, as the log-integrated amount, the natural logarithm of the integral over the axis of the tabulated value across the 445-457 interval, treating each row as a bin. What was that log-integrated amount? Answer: 7.69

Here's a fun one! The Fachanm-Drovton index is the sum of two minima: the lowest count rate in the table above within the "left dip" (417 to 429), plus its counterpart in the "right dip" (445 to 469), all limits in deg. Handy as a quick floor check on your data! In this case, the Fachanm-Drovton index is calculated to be 362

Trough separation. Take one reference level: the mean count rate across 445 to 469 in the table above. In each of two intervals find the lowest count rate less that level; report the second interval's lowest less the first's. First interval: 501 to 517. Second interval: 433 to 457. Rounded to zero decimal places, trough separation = 7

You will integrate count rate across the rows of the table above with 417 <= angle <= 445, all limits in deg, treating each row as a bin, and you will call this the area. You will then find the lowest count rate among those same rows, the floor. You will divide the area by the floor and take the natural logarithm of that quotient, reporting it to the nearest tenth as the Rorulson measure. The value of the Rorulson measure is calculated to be 3.4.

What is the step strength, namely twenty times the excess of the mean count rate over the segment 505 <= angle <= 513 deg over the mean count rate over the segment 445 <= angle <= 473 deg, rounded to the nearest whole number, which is 24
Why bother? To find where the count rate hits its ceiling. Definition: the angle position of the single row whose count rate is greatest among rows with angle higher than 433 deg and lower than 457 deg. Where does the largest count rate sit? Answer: 439.0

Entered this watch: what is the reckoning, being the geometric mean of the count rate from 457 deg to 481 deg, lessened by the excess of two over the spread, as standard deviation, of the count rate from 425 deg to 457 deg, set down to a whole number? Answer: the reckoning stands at 184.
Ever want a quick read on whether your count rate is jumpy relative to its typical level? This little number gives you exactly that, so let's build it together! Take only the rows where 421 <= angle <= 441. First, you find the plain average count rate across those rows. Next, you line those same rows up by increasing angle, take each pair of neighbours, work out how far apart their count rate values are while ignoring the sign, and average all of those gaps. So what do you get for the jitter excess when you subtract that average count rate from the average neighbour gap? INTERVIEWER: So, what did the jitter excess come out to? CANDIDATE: -181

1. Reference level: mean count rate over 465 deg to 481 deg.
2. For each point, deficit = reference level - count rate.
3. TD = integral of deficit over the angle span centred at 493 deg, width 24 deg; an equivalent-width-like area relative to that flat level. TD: -50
